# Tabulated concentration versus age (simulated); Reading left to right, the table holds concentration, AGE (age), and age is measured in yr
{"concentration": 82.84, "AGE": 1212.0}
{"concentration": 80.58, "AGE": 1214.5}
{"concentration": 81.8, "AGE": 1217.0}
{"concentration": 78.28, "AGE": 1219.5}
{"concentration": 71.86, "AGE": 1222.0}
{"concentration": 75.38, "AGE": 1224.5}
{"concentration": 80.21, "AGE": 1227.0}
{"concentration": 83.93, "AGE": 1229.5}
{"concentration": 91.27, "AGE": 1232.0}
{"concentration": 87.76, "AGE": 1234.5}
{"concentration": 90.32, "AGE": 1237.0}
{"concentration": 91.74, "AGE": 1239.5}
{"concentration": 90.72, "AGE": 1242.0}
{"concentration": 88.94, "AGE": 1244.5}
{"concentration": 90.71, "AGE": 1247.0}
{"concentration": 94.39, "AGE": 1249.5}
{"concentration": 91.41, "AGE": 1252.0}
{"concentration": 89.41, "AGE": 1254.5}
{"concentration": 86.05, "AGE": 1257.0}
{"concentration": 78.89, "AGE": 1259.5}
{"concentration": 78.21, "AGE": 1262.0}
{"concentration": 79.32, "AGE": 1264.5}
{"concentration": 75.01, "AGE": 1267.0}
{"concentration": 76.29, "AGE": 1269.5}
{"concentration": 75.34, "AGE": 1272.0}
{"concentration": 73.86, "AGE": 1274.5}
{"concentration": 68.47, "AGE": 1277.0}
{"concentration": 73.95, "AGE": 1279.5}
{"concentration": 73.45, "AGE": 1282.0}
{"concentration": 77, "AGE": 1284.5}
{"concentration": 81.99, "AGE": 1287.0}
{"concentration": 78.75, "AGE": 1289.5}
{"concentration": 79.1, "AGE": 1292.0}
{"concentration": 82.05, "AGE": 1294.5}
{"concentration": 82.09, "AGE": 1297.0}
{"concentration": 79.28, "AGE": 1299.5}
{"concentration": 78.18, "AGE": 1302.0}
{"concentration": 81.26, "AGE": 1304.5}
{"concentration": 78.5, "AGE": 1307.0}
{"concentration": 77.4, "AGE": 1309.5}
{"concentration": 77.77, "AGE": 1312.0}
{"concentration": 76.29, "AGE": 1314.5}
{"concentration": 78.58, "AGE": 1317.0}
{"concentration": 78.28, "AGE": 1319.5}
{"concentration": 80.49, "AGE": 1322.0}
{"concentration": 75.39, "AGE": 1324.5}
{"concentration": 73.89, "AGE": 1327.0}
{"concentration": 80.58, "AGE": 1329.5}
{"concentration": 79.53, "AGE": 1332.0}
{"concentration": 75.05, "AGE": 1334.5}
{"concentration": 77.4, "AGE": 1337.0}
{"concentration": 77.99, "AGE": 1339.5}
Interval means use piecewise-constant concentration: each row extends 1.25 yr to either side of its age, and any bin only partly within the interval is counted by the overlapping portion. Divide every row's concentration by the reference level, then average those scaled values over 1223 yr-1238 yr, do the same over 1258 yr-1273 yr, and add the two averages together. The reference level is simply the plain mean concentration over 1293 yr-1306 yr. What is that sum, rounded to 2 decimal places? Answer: 2.01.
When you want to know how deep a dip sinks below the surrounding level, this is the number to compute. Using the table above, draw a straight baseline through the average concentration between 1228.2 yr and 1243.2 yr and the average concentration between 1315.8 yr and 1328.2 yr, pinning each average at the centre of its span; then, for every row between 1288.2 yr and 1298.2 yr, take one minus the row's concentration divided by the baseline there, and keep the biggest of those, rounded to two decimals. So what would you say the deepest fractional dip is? 0.04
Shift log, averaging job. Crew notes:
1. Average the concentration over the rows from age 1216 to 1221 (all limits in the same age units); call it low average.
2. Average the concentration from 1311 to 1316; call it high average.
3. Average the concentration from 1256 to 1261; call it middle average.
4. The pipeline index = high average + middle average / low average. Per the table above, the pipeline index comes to 78.1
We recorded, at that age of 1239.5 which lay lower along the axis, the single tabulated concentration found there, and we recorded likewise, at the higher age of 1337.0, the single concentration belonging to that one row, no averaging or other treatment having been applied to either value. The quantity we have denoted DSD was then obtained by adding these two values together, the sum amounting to 169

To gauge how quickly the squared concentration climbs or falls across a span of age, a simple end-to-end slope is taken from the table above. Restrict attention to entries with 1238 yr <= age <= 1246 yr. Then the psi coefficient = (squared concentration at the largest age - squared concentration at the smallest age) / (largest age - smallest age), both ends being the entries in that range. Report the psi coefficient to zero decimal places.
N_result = -101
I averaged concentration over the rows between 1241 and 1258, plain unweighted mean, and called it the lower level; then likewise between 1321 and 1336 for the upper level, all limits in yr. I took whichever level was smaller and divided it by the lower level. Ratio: 0.86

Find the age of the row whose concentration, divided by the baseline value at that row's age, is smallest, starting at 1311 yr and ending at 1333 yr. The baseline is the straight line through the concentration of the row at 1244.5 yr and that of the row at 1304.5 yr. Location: 1327.0 yr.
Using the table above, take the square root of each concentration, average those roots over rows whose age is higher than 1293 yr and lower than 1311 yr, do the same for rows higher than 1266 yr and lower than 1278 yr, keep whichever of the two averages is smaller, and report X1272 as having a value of 8.59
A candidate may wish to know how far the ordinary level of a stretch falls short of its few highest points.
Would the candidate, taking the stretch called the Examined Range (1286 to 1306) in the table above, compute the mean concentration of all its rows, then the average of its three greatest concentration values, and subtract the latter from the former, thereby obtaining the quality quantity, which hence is -1.7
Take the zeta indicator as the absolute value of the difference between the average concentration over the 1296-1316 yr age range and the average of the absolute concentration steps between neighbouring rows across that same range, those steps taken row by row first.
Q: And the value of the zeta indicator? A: 77.0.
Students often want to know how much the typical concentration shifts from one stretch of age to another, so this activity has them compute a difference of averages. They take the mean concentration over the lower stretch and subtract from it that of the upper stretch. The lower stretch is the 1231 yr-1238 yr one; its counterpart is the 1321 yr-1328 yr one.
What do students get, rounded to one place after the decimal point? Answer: 13.2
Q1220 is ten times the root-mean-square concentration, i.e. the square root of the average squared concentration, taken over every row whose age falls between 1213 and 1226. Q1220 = 777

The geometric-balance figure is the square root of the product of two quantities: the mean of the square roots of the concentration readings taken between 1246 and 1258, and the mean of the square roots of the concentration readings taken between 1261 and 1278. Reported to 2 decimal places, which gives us 9.08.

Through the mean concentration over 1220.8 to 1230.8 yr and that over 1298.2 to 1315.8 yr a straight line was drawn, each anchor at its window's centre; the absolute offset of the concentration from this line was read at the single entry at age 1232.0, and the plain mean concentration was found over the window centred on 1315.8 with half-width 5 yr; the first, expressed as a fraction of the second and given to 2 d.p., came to 0.17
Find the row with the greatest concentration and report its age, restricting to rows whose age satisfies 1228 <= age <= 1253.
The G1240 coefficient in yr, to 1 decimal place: 1249.5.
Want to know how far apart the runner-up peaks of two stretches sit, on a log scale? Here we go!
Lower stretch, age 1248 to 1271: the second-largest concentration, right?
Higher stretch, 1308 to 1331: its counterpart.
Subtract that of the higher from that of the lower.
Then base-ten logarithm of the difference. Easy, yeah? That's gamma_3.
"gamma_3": 1.04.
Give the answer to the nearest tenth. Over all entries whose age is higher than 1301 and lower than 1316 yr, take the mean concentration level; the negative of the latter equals -78.2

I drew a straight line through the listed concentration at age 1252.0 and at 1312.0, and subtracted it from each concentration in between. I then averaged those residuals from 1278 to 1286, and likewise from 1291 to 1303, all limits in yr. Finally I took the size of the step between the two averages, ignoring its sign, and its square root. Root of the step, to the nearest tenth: 3.0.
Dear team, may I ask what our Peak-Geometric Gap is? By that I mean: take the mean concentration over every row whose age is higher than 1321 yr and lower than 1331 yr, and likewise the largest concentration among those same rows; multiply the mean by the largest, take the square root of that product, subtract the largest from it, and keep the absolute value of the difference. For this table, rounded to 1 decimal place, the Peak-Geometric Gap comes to 1.5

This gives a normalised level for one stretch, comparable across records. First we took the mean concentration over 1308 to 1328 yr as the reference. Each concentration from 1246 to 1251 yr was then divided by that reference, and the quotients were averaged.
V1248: 1.20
